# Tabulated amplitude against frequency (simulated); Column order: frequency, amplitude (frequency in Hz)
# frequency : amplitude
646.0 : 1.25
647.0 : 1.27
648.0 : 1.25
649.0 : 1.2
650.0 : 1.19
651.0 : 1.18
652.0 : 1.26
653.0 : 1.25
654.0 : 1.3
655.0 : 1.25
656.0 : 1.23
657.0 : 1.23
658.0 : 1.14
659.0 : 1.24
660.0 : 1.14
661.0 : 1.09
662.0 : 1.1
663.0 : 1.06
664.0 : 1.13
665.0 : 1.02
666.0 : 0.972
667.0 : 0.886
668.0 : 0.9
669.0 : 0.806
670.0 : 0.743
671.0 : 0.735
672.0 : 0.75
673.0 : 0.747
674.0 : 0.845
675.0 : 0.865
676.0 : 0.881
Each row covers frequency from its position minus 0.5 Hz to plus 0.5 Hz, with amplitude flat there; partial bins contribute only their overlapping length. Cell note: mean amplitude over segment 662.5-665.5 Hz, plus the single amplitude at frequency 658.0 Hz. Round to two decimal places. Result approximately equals 2.21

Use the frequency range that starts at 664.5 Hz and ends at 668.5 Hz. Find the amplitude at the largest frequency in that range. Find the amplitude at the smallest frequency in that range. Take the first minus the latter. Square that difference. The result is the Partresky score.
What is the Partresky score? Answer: 0.0144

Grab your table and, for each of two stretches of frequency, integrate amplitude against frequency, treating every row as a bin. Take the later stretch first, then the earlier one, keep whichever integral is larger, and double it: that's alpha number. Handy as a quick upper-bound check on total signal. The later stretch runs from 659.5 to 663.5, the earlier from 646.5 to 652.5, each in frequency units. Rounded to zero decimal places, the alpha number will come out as 15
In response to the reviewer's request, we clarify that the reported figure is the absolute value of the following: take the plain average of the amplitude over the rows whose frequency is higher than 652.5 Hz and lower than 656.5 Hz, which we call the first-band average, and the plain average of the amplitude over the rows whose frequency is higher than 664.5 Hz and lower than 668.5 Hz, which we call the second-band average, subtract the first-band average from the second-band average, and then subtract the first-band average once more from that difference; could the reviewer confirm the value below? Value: 1.57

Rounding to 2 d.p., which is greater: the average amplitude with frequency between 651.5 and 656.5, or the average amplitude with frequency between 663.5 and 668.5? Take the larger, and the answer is 1.26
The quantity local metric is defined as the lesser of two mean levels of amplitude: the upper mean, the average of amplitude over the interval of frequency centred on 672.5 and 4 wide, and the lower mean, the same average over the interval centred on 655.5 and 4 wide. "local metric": 0.77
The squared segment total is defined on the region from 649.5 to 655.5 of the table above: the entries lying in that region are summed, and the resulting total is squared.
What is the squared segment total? 55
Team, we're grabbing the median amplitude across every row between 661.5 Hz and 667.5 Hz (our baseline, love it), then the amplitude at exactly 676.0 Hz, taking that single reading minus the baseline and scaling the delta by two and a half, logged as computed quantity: -0.4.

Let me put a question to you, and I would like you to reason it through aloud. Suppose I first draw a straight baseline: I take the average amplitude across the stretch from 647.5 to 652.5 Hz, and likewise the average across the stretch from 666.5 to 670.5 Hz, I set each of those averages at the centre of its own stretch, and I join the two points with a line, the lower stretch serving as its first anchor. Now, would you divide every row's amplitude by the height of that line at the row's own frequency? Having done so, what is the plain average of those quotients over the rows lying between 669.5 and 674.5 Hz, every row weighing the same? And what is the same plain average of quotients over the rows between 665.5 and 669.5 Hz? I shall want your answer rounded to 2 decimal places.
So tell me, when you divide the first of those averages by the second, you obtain 0.97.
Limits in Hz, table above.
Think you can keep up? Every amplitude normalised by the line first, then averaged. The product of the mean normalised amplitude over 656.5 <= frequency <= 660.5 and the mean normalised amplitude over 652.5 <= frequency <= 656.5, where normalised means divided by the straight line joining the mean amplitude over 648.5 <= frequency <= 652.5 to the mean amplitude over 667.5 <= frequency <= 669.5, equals 1.26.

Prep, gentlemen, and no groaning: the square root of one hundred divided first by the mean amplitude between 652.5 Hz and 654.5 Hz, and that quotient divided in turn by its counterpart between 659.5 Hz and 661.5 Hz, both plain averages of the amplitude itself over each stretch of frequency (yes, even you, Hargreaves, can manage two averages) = 8.4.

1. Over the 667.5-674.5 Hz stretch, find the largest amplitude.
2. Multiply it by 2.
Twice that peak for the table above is 1.80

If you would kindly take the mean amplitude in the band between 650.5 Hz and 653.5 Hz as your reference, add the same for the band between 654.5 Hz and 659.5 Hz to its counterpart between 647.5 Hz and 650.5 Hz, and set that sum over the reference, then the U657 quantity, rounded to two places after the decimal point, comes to 1.98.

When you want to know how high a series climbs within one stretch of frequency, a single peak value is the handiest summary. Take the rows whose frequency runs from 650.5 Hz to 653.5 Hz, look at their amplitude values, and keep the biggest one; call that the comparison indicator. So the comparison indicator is 1.26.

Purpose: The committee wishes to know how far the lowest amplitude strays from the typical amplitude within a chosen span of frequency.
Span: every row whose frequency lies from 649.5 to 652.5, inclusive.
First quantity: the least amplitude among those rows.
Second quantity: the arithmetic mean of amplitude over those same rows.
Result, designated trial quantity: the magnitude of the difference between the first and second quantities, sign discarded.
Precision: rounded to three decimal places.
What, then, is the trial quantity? 0.030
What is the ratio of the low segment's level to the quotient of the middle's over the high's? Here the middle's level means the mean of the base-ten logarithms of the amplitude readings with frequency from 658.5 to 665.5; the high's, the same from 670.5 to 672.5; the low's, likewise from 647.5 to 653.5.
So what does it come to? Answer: -0.25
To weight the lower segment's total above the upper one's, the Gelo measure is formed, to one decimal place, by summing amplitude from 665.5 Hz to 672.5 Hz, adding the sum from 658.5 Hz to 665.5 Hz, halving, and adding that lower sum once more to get 14.6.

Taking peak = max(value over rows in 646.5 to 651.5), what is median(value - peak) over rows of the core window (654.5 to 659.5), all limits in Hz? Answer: -0.04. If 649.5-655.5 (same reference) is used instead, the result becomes -0.02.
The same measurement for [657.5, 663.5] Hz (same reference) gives -0.15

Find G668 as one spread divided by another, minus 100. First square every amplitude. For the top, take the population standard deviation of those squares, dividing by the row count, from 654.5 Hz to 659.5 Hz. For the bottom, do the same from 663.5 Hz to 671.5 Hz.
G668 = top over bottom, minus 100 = -99.6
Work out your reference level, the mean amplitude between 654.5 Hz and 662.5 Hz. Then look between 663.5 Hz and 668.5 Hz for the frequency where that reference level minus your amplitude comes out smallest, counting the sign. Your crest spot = 664.0 Hz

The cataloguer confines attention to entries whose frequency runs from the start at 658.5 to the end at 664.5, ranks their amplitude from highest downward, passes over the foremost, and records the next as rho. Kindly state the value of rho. 1.14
